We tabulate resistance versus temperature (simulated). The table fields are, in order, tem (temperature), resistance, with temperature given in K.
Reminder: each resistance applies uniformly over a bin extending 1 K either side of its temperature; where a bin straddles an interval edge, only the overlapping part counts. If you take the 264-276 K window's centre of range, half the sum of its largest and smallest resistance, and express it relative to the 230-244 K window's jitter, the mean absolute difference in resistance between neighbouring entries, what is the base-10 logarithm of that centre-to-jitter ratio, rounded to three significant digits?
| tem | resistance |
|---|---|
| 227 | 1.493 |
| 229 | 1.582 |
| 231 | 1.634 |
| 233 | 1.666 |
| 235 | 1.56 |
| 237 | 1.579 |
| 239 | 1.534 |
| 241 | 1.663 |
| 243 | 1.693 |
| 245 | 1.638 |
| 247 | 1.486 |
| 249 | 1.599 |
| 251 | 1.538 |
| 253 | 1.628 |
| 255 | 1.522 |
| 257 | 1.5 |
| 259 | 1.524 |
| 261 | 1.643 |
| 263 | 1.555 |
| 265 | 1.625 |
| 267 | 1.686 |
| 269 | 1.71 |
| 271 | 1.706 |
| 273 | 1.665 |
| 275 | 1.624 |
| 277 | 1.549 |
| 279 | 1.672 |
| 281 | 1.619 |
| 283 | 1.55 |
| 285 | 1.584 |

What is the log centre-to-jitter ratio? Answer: 1.44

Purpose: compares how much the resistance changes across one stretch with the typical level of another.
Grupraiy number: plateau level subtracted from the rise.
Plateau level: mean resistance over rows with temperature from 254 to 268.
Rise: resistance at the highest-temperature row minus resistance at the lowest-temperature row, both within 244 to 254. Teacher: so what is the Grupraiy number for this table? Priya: -1.59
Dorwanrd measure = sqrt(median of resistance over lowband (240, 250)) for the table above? 1.28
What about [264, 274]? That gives 1.30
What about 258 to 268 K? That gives 1.27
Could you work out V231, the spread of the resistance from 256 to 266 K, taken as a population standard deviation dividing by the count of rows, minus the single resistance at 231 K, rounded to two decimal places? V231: -1.58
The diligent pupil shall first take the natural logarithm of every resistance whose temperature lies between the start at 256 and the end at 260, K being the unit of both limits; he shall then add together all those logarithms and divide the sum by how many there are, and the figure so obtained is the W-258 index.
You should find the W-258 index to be 0.413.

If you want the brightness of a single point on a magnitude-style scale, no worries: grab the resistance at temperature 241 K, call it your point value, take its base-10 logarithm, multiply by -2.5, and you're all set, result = -0.55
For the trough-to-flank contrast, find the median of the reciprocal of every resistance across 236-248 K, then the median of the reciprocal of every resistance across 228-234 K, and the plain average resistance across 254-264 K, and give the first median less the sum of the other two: -1.54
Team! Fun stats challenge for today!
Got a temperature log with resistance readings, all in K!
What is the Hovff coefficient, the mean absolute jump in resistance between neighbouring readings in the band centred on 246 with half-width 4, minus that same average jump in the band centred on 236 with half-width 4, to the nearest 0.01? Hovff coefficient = 0.05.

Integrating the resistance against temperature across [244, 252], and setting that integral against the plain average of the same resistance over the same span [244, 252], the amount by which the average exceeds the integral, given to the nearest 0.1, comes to -11.0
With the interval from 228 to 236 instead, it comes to -11.3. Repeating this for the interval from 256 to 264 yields -10.9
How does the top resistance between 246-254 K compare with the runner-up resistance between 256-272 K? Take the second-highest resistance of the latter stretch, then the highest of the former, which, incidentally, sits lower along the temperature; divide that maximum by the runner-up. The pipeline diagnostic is 0.95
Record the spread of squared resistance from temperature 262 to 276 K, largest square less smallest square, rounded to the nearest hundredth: 0.51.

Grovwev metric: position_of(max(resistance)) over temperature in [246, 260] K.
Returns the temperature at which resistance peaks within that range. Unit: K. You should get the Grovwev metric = 253 K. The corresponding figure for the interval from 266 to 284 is 269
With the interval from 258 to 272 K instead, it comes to 269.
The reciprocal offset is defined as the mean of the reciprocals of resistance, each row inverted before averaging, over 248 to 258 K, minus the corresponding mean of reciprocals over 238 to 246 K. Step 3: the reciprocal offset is 0.029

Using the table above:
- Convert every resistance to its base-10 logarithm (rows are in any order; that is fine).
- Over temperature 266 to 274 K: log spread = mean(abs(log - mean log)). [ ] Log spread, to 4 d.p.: 0.0042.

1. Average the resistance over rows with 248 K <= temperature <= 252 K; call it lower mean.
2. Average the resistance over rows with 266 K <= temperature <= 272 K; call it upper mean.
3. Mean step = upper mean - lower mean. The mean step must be 0.13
